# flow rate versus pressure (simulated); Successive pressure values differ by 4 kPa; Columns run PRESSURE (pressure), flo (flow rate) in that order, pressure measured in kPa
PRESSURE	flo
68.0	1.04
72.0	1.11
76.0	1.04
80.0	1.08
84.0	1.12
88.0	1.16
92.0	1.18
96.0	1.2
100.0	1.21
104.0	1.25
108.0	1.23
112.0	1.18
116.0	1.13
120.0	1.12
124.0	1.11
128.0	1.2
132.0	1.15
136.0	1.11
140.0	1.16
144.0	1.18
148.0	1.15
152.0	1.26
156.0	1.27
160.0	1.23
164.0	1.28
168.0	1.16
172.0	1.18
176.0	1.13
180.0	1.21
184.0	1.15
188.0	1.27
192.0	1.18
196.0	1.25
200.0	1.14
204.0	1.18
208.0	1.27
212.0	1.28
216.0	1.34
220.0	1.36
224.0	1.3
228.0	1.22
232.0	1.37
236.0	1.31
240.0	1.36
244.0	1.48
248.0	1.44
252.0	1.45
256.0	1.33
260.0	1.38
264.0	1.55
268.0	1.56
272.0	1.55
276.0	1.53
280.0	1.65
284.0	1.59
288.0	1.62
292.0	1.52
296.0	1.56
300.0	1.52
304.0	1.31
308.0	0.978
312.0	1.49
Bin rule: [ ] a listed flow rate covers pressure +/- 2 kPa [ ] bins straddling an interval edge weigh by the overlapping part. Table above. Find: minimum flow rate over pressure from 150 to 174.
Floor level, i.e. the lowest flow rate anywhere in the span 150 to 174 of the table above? 1.16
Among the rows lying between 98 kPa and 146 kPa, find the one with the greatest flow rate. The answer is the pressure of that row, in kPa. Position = 104.0 kPa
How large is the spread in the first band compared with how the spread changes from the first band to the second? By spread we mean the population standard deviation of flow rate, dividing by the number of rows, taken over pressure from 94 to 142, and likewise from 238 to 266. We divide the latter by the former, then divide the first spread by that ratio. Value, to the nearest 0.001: 0.030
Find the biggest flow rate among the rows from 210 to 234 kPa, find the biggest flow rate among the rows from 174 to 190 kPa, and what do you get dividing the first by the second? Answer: 1.08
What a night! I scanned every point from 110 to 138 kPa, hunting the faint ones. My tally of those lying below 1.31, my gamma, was 7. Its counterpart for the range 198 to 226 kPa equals 5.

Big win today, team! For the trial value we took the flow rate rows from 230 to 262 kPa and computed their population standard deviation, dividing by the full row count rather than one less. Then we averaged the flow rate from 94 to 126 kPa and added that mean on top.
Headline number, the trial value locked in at 1.24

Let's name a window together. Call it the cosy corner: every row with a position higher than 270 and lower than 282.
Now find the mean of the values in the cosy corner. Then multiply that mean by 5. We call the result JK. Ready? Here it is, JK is 7.9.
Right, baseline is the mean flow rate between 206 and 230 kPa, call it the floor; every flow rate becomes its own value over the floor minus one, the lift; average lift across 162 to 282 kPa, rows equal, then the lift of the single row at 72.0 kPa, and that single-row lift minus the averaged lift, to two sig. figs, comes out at -0.17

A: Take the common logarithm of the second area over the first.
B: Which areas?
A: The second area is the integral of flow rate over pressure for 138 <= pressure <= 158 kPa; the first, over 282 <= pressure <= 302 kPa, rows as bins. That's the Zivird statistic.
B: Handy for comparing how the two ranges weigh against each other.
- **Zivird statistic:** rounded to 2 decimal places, -0.11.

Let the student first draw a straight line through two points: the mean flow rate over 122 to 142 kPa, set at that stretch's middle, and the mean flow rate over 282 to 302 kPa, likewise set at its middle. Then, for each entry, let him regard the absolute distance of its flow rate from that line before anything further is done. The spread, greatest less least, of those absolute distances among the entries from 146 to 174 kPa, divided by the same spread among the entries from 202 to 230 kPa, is 0.43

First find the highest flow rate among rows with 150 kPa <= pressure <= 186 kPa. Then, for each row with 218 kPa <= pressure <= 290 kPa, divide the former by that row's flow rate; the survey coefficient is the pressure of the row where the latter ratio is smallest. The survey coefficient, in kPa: 280.0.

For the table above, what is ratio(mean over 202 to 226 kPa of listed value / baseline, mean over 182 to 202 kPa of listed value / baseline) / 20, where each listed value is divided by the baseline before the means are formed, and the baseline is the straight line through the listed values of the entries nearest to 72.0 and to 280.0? 0.052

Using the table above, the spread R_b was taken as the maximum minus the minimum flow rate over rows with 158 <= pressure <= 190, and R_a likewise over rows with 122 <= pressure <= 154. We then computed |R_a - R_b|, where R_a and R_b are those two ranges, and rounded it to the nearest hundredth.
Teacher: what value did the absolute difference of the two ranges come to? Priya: 0.00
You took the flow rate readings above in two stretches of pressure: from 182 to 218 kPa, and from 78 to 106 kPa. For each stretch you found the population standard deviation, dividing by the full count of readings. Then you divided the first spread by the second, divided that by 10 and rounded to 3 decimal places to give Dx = 0.122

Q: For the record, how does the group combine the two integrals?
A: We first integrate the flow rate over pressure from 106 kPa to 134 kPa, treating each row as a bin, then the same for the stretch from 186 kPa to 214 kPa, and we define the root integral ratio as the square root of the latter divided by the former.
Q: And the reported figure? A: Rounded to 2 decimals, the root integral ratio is 1.03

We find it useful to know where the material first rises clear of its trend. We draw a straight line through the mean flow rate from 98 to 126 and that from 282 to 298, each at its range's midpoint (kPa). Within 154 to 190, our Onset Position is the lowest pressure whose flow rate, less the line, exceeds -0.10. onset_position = 156.0 kPa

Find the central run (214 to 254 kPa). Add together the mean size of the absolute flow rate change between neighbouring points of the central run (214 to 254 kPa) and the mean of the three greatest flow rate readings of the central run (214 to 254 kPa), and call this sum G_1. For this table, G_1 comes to 1.52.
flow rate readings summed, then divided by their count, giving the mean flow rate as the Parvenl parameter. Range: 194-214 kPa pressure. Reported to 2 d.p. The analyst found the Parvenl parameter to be 1.22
